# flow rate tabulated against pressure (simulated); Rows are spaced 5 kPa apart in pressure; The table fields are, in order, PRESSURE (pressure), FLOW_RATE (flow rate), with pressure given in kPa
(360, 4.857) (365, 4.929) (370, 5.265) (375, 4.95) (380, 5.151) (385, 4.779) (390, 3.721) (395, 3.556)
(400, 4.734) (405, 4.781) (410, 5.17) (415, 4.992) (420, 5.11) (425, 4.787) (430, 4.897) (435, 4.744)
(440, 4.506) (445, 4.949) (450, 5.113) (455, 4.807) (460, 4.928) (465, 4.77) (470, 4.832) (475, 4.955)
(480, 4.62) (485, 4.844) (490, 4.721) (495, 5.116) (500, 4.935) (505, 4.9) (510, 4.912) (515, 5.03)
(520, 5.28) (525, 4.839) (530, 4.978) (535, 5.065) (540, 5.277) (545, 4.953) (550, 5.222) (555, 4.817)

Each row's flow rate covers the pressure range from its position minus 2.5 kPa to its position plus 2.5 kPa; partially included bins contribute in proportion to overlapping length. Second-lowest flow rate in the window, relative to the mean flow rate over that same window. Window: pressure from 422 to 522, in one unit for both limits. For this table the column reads 0.95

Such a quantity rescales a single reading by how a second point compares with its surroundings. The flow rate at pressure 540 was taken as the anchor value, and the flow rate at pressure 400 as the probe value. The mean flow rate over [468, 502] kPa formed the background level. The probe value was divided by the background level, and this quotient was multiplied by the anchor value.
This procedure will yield 5.14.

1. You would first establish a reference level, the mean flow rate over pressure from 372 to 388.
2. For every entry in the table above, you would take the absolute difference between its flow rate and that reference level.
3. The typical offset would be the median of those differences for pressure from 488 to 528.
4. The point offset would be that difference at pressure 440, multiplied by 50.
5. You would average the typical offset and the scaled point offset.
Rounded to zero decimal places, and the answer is 11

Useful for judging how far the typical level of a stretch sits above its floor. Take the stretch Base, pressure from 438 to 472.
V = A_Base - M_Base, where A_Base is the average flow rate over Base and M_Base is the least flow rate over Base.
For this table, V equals 0.34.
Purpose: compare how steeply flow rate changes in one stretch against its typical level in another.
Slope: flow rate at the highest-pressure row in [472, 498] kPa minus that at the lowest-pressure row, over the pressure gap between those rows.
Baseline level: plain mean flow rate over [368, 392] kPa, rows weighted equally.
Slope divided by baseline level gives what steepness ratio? 0.0017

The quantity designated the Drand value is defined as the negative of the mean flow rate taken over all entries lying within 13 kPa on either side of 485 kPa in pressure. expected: -4.85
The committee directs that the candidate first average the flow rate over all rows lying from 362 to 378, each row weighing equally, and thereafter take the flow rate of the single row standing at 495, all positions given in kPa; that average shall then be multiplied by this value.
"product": 25.8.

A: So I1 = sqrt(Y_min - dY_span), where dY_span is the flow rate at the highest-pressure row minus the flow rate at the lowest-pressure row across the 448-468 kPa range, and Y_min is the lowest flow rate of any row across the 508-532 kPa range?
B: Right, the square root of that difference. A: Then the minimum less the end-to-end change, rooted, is 2.28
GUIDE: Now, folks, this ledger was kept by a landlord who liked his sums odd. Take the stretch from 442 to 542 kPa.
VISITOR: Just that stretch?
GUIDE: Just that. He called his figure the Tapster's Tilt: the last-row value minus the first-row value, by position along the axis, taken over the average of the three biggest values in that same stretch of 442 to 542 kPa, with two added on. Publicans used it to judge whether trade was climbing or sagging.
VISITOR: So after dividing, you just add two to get 2.06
